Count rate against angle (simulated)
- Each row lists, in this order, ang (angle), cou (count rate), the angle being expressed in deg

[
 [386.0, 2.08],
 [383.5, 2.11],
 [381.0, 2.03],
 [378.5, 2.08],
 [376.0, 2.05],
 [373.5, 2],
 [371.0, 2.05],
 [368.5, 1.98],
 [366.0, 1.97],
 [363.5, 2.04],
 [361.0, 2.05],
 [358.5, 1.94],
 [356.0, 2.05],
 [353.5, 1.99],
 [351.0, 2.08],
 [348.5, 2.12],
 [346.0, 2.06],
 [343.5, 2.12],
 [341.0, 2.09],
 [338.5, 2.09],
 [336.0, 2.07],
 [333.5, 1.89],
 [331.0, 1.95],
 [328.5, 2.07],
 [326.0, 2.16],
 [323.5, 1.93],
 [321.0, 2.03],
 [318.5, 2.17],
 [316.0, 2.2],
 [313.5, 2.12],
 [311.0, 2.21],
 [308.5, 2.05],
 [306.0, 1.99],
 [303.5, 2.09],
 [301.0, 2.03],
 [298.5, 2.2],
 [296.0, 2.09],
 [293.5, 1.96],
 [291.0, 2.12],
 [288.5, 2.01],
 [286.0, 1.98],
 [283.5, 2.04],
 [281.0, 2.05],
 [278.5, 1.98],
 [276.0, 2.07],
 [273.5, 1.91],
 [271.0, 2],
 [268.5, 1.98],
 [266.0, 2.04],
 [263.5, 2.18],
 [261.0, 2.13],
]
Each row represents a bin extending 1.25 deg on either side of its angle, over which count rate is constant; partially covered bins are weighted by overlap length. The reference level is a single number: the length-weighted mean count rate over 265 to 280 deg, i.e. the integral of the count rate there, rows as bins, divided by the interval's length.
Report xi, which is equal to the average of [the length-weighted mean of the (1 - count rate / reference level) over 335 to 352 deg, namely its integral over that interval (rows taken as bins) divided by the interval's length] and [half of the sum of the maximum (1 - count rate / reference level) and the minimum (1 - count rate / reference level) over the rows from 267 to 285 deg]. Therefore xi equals -0.022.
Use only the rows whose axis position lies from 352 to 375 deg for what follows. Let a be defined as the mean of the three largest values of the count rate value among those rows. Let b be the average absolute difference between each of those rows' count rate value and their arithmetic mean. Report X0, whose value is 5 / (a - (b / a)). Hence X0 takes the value 2.46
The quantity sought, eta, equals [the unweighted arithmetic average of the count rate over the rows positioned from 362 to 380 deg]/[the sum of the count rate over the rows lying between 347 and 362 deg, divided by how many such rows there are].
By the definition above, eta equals 0.99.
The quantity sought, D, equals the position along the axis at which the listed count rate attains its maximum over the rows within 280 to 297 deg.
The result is 291.0 deg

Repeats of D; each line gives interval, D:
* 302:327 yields 311.0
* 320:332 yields 326.0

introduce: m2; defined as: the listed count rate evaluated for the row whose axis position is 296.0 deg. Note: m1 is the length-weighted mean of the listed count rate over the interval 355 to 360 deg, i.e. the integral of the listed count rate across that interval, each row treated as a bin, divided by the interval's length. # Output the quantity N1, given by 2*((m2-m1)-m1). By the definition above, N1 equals -3.80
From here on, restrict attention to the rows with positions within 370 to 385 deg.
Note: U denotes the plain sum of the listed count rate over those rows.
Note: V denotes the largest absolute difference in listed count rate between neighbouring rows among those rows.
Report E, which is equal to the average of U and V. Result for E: 6.20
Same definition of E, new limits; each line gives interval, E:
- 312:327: 6.42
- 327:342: 6.17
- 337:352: 6.31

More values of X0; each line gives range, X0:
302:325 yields 2.32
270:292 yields 2.43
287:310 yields 2.37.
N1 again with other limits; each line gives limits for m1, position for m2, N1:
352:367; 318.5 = -3.69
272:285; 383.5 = -3.82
